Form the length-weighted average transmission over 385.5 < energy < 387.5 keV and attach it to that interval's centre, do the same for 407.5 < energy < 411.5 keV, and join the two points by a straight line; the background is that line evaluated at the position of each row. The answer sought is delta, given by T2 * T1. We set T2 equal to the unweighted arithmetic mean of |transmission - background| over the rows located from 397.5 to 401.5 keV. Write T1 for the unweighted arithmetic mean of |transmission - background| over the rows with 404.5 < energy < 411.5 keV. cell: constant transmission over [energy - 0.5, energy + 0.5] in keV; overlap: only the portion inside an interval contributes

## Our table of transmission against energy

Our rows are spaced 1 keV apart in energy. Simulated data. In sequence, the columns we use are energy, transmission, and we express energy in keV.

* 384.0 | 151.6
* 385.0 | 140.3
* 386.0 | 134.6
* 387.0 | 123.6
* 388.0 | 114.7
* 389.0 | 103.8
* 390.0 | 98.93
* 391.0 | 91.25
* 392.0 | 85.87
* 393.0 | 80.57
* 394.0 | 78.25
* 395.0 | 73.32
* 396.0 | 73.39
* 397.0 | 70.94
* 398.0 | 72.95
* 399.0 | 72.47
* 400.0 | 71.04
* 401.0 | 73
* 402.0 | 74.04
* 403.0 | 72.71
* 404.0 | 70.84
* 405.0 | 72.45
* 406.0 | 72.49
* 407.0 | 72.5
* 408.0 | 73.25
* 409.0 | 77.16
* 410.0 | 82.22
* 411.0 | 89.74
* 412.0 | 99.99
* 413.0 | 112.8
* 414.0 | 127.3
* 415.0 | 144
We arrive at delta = 320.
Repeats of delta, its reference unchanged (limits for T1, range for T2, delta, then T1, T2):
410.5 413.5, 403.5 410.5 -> 312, 26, 12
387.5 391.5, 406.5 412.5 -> 234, 21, 11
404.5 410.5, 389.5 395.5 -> 339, 11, 32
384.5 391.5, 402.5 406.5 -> 270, 14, 19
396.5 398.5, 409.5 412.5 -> 449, 34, 13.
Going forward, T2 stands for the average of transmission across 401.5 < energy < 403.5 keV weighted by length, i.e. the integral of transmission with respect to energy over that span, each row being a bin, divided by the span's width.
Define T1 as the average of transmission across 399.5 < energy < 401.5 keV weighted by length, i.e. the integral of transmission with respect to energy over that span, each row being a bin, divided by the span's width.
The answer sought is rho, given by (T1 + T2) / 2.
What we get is 73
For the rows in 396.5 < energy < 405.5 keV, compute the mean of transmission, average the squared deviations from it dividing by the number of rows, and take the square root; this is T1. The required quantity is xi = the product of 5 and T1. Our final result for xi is 5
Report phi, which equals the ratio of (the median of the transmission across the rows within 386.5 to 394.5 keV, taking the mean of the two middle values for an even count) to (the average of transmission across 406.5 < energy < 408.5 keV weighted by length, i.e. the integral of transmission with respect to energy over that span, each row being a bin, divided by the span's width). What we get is 1.3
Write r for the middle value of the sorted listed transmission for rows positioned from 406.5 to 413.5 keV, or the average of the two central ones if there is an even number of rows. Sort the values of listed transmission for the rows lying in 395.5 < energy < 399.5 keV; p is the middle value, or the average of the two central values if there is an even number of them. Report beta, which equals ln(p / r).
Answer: -0.12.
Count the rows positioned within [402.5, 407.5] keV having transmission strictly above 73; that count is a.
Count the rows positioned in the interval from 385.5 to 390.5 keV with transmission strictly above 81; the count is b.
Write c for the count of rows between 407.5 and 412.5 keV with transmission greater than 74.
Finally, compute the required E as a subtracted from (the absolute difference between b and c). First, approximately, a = 0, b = 5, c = 4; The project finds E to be 1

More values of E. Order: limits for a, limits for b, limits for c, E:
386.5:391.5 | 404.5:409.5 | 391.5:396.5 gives -2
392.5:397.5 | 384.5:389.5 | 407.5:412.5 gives -3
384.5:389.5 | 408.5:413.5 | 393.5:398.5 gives -2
